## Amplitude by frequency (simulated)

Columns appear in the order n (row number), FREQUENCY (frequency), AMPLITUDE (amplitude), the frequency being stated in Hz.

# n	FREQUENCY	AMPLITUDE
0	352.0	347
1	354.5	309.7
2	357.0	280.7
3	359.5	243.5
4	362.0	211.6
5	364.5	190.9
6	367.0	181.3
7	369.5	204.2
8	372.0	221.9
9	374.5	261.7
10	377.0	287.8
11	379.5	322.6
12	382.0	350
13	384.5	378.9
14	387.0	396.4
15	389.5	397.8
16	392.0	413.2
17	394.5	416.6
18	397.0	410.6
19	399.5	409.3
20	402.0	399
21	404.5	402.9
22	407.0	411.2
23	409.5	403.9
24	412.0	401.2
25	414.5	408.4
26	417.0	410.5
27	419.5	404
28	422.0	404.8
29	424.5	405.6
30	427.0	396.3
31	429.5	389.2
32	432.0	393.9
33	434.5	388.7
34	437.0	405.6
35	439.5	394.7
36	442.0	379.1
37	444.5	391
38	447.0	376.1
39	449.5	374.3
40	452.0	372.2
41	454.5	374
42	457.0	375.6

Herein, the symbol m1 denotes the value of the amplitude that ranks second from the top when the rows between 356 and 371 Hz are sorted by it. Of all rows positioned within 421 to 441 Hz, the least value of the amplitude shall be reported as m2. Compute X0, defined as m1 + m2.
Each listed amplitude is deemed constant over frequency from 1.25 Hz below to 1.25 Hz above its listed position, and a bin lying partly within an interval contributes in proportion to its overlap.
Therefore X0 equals 632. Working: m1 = 243.5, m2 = 388.7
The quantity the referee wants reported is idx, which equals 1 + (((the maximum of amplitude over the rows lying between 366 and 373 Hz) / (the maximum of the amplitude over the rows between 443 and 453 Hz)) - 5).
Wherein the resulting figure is -3.43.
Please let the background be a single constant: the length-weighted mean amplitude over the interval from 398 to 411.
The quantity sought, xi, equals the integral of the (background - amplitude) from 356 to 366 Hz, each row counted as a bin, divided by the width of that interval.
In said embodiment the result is 176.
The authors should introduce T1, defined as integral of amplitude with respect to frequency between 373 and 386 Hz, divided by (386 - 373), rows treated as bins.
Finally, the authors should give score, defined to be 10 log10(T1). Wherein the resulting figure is 25.0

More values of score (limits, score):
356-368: 23.4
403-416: 26.1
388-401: 26.1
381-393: 25.9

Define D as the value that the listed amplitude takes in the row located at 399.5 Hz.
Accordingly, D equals 409.3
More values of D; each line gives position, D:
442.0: 379.1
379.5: 322.6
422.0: 404.8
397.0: 410.6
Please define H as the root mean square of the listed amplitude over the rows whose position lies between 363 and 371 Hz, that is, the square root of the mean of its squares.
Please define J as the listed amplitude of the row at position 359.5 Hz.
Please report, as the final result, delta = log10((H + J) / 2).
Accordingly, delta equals 2.34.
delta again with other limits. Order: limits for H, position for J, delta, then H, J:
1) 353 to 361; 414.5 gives 2.54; 279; 408.4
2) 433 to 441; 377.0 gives 2.53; 396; 287.8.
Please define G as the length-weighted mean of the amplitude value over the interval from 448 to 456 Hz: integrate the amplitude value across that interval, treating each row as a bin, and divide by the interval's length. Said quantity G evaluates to 374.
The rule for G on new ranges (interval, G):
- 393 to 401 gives 412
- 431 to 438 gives 396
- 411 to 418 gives 407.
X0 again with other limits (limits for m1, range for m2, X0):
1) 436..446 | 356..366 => 586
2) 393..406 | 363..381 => 592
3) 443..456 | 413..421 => 780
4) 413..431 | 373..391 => 670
